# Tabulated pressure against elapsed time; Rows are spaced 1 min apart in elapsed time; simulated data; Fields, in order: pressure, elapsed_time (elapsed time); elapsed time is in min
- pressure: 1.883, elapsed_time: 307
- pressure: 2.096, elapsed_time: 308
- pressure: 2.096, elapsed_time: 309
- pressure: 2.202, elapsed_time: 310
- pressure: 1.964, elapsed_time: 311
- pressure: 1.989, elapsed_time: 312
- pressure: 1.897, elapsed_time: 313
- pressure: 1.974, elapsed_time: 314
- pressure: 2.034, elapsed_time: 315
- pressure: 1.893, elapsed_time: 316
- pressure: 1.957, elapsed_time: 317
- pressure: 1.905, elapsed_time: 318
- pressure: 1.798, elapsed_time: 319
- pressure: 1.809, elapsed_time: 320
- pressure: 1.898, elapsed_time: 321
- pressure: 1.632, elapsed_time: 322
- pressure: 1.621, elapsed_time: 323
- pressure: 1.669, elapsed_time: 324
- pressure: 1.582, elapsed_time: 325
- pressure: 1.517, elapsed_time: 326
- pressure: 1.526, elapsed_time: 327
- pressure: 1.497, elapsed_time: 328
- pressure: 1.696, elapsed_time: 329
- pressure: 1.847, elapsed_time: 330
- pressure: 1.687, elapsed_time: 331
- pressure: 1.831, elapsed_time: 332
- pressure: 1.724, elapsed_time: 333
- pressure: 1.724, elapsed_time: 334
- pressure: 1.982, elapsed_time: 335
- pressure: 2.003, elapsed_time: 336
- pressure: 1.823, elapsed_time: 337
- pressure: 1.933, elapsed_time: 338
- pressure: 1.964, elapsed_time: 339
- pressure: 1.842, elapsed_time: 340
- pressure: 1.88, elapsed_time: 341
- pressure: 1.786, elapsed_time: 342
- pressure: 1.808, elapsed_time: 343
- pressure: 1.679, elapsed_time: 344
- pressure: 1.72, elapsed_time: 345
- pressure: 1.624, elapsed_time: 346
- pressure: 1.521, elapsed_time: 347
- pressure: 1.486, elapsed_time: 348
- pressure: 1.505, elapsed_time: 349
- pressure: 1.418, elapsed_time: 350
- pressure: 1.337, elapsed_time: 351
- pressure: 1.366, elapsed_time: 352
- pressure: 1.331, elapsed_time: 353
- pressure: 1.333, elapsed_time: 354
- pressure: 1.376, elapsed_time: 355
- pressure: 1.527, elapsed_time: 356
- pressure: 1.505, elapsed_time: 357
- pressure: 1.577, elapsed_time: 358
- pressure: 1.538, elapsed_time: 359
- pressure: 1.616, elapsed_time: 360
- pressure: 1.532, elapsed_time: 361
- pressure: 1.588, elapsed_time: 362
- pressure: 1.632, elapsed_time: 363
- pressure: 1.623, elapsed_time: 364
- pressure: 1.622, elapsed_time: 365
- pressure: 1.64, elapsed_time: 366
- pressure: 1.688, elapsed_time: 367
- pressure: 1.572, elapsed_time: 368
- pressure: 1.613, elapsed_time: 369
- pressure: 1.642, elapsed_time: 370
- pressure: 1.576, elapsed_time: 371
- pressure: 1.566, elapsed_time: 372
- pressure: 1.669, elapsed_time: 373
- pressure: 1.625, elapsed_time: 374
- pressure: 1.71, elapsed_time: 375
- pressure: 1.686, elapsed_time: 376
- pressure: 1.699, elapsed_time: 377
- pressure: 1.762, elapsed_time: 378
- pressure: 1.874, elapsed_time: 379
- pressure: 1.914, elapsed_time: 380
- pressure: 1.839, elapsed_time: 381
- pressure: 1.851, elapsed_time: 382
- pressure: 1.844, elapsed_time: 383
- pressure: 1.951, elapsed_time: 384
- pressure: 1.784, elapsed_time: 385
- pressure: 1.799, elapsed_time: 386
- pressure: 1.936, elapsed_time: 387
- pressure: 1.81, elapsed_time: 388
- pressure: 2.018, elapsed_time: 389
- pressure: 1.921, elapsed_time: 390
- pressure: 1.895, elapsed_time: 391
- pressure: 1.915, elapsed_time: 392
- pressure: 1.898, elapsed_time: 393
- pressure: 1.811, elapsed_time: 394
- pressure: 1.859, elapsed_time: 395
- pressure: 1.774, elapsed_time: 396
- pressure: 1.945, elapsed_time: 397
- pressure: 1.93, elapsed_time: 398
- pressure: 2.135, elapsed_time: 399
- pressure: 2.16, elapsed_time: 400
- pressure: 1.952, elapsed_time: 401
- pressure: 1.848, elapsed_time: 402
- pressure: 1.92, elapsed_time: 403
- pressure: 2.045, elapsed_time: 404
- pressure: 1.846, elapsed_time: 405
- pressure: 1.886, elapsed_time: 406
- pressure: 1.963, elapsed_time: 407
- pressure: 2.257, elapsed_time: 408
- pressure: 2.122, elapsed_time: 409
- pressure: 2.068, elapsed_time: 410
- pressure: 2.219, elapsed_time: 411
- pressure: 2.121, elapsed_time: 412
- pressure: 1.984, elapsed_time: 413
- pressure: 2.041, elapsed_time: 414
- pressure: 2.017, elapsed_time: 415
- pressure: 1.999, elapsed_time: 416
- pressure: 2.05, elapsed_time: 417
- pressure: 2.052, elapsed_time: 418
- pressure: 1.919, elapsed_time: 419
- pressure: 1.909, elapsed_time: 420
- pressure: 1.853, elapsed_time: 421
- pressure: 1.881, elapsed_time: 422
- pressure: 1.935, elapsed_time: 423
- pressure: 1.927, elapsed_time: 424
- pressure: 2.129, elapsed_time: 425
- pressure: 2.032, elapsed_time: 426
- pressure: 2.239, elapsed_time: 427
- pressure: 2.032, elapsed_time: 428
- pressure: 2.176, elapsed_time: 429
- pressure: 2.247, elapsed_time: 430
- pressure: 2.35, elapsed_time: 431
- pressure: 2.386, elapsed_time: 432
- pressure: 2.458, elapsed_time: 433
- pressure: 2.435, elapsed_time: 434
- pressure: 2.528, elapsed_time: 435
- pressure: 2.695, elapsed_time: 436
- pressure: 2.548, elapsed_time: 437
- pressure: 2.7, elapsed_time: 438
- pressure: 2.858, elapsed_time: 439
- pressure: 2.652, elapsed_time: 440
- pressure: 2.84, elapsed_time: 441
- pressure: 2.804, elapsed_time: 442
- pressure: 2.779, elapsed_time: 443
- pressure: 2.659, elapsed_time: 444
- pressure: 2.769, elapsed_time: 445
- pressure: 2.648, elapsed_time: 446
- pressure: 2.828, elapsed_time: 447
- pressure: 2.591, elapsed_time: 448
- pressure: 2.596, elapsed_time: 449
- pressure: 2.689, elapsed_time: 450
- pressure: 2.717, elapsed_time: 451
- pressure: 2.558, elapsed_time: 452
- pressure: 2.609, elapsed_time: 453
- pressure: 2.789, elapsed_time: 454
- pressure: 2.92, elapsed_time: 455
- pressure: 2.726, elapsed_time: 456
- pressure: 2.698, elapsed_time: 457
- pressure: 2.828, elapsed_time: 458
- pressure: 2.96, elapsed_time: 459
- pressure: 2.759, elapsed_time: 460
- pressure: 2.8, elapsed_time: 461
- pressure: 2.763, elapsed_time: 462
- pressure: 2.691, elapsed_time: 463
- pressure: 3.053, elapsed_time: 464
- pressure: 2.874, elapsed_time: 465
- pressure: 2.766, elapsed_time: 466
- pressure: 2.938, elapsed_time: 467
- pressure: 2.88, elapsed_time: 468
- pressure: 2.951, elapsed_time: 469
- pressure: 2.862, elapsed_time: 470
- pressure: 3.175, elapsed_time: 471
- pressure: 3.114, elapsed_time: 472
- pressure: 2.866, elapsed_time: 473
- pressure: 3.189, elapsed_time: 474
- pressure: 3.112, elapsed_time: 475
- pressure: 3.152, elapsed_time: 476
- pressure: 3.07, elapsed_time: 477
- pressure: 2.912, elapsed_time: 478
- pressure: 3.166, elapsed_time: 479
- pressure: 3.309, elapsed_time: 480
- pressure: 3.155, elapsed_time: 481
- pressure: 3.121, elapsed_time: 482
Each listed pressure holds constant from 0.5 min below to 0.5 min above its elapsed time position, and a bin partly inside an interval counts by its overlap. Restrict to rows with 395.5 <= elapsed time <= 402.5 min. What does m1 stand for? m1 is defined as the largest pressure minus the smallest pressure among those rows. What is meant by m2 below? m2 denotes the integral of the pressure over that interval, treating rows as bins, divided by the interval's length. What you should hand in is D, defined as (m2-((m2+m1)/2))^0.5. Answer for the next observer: 0.89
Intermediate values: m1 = 0.39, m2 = 1.96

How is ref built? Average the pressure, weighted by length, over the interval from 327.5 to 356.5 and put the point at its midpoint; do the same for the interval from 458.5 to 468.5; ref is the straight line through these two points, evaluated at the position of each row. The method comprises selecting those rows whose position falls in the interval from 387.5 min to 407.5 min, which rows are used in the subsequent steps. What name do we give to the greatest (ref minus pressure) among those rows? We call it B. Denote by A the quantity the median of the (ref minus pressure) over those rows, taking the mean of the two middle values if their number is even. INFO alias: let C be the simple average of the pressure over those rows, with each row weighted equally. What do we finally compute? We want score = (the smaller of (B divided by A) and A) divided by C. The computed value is 0.15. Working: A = 0.28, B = 0.43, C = 1.9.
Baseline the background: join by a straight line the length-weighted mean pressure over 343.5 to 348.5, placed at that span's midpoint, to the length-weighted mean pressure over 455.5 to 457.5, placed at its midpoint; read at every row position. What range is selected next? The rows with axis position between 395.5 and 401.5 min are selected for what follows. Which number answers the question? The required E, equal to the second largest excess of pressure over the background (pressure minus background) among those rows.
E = 0.00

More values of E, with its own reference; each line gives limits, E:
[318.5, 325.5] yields 0.46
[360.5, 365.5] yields -0.16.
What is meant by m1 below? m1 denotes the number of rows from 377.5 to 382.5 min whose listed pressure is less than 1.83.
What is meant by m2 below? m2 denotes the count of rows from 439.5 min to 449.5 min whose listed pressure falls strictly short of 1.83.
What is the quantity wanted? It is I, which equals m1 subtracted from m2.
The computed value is -1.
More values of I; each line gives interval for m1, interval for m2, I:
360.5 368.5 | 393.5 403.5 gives -6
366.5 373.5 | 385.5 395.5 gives -4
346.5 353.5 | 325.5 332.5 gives -2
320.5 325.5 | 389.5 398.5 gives -2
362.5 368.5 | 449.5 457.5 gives -6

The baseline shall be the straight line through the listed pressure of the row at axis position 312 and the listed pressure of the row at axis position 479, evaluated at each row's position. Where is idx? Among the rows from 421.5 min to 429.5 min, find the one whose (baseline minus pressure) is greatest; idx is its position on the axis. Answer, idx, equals 422 min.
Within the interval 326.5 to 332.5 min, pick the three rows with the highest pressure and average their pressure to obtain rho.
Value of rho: 1.79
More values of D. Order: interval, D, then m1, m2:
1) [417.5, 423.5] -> 0.93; 0.20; 1.92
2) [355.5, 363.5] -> 0.85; 0.13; 1.56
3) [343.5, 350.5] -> 0.79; 0.30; 1.56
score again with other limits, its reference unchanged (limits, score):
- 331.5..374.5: 0.15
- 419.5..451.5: 0.04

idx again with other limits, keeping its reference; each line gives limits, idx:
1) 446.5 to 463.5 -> 452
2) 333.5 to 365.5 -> 354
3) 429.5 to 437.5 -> 430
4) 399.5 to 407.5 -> 405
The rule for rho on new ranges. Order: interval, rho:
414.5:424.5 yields 2.04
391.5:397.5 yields 1.92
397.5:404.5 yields 2.11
